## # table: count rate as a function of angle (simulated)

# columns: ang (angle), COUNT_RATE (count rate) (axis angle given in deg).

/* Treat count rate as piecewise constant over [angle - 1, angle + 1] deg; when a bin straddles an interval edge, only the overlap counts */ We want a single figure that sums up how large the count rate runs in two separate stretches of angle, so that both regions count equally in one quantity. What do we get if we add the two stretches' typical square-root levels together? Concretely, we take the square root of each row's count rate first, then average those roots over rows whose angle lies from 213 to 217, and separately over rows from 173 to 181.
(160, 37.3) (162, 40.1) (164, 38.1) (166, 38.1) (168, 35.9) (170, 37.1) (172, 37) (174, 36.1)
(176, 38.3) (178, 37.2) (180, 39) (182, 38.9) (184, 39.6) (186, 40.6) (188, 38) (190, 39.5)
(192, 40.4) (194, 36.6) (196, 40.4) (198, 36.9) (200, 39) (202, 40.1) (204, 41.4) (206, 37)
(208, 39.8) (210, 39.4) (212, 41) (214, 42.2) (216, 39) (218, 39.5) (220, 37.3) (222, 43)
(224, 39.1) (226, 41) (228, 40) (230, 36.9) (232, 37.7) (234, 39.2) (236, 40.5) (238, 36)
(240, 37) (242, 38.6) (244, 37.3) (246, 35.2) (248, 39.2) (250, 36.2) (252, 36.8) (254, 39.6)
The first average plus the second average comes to 12.51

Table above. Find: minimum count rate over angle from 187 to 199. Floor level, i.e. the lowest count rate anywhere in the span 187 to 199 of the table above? 36.6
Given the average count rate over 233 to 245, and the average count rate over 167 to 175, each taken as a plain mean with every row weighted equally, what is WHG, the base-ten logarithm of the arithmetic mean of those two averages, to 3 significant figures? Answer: 1.57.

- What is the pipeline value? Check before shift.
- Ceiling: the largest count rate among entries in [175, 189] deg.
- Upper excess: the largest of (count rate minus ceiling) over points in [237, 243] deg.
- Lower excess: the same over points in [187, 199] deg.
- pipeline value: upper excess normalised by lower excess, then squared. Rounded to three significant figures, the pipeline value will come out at 100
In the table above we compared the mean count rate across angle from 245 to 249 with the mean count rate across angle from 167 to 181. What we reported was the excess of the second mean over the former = 0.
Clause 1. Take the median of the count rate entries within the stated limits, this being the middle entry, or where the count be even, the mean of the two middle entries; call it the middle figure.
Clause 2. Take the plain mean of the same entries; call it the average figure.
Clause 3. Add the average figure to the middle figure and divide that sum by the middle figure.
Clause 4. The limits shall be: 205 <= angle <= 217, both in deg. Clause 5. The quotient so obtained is 2.00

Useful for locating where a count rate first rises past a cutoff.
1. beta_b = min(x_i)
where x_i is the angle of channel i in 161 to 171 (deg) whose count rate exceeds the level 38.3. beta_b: 162 deg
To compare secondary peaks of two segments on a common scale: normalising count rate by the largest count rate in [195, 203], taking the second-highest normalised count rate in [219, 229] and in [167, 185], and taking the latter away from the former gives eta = 0.050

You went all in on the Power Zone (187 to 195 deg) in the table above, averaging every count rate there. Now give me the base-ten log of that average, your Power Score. 1.59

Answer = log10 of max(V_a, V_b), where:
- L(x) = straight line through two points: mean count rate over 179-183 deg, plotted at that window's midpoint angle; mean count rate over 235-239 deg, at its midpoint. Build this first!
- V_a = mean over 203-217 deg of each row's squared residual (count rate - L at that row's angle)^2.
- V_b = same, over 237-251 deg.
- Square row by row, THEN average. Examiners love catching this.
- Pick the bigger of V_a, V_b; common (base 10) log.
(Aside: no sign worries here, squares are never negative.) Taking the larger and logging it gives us 0.66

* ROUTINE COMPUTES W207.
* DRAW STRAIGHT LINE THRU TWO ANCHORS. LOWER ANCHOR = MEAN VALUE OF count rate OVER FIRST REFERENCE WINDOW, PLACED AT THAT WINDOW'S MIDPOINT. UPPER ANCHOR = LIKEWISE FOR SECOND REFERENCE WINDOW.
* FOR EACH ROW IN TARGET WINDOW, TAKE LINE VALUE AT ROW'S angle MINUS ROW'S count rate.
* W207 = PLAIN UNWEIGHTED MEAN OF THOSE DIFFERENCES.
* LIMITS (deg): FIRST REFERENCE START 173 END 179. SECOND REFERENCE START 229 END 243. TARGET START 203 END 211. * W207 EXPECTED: -1.8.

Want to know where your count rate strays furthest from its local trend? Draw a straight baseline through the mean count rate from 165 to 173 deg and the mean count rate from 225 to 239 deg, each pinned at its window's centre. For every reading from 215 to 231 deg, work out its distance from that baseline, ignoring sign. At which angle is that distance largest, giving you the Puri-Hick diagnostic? 222 deg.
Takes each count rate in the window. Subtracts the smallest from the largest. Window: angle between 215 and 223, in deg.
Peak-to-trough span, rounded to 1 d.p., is 5.7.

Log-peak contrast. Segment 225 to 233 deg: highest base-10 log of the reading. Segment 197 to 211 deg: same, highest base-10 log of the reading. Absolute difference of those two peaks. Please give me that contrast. 0.004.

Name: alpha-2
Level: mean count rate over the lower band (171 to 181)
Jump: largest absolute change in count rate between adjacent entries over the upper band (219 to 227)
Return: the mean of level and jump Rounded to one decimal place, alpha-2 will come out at 21.6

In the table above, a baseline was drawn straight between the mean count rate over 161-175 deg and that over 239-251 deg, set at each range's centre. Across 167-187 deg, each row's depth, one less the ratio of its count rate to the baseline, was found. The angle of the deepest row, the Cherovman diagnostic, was 168 deg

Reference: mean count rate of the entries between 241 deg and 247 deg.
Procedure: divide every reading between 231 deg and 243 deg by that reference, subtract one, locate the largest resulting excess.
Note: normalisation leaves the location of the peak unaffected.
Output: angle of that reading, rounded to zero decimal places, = 236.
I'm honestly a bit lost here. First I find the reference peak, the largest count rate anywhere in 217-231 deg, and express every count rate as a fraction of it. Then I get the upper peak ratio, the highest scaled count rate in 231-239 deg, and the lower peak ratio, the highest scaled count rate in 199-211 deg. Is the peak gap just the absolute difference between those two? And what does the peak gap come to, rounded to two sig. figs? 0.021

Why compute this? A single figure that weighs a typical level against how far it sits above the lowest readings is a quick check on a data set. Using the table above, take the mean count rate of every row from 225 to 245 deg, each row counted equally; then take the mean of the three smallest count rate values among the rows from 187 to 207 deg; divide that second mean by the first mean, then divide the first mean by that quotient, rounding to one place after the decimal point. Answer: 40.1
